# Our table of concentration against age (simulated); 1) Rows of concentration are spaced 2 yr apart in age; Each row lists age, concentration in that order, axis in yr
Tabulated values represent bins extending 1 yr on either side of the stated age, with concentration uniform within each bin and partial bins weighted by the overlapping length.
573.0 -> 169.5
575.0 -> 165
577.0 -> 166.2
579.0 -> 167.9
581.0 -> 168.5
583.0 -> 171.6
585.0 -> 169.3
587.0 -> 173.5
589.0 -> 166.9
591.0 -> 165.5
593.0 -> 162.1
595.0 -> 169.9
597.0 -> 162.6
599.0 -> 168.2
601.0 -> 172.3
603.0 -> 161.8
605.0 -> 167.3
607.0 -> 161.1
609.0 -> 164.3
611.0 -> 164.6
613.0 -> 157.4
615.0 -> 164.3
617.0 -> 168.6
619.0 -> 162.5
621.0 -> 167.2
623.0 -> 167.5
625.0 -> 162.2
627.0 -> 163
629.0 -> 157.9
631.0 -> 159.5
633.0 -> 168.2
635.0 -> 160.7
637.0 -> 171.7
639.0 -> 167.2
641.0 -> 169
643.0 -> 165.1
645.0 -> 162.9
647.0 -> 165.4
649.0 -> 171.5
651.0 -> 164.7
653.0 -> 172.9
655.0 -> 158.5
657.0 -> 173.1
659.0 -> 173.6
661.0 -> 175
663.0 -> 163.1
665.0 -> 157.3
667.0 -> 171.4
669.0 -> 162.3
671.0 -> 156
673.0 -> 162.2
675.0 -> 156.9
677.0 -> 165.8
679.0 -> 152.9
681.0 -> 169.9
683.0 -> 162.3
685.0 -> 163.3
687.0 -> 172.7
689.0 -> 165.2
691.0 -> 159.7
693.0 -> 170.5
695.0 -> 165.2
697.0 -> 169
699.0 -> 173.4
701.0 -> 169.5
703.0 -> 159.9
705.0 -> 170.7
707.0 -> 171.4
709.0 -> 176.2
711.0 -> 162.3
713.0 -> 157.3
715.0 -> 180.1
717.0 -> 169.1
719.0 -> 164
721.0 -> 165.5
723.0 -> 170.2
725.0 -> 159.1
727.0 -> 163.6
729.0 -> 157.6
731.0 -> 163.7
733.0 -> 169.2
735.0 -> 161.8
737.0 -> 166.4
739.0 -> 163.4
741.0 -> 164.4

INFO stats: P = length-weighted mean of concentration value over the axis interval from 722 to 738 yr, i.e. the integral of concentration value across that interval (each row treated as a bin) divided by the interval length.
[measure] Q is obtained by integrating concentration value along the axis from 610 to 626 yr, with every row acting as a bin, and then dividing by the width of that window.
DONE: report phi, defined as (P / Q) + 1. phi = 2.00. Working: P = 164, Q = 164.3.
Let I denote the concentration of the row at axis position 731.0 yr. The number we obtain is 163.7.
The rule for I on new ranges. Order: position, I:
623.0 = 167.5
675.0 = 156.9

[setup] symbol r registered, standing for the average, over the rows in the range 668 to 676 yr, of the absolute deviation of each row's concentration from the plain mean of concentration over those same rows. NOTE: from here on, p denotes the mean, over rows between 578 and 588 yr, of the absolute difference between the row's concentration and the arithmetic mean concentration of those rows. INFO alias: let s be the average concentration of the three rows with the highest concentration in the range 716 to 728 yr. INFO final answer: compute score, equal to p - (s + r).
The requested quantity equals -169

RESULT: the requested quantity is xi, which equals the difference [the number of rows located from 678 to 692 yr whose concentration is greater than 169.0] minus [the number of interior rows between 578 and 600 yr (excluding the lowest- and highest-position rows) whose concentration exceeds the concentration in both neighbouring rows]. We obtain -1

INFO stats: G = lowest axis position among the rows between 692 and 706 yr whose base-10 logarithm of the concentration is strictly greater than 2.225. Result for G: 693.0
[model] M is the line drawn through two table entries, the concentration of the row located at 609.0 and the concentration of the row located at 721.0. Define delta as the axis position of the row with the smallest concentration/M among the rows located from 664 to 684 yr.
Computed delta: 679.0 yr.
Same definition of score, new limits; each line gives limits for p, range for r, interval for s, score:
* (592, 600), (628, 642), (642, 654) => -171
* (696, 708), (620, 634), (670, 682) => -166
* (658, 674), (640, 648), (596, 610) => -165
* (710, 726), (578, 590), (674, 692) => -166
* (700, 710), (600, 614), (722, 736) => -167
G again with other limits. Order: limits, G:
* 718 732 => 723.0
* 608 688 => 617.0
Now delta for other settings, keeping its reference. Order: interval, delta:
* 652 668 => 665.0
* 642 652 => 645.0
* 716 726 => 725.0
